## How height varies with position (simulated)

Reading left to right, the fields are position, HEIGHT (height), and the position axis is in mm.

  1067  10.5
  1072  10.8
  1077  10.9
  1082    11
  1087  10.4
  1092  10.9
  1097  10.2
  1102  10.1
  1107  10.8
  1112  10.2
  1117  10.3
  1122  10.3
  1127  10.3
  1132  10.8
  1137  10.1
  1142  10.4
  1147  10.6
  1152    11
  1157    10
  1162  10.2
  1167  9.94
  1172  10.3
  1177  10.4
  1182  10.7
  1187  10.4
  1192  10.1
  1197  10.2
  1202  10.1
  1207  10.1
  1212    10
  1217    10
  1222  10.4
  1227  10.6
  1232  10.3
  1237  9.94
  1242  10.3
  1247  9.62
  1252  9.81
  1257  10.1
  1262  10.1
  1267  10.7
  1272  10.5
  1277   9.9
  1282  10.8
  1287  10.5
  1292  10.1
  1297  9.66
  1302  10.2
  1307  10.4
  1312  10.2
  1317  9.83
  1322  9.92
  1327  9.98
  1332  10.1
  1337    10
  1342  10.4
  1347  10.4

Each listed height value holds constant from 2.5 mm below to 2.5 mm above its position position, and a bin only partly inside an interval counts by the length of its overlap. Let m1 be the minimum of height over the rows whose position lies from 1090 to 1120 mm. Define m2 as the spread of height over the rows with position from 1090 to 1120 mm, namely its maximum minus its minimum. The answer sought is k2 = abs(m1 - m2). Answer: 9.30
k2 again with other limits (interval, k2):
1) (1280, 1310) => 8.52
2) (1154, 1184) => 9.18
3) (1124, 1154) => 9.20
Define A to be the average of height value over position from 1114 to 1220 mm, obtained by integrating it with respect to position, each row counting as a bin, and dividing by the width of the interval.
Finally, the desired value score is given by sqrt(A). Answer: 3.21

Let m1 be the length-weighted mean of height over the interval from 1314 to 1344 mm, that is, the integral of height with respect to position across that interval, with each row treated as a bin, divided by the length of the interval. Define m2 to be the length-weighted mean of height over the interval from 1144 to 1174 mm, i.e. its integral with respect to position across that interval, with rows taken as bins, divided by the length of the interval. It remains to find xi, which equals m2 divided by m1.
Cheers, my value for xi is 1.03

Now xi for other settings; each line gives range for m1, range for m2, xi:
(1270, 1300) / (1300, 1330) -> 0.99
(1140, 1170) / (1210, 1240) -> 0.99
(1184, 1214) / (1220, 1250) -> 1.00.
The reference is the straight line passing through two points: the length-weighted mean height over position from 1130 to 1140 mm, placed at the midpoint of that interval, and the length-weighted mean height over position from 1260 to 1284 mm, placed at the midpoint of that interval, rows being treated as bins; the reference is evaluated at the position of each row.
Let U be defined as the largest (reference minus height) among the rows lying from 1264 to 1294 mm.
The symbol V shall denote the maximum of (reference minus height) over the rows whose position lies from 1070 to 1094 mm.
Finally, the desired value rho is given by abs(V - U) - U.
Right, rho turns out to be -0.04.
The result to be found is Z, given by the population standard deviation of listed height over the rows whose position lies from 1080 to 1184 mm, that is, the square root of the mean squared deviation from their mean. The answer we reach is 0.318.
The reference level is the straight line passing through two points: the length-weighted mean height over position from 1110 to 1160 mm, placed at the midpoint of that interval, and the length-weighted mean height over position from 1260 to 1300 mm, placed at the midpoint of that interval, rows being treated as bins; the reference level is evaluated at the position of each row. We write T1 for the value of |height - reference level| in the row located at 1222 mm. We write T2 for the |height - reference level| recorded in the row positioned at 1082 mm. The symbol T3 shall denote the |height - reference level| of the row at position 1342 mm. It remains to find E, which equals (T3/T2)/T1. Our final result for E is 4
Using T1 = 0.070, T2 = 0.56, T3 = 0.166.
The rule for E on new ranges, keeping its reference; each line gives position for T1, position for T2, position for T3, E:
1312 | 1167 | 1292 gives 7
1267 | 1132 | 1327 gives 2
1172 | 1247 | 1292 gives 4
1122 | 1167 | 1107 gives 8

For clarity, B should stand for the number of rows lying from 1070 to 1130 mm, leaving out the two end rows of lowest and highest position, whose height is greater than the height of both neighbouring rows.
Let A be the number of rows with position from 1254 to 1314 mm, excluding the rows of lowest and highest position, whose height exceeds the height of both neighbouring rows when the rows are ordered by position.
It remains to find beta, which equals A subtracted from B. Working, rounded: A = 3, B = 3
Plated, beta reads 0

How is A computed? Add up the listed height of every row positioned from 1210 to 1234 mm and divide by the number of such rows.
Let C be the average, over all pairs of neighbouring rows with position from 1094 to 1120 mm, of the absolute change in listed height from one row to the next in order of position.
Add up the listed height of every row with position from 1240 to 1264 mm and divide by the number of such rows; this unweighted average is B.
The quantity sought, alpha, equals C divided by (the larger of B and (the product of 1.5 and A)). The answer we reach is 0.024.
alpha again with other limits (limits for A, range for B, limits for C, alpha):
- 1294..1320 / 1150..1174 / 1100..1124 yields 0.023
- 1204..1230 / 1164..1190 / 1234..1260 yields 0.025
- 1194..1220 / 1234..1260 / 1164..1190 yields 0.018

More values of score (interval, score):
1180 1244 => 3.20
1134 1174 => 3.21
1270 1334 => 3.19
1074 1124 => 3.24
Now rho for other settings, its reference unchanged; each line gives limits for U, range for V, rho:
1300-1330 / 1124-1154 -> -0.33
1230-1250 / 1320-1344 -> -0.47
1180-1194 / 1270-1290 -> -0.14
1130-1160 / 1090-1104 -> -0.34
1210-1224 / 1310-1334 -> -0.27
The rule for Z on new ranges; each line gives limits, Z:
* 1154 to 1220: 0.207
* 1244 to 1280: 0.353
